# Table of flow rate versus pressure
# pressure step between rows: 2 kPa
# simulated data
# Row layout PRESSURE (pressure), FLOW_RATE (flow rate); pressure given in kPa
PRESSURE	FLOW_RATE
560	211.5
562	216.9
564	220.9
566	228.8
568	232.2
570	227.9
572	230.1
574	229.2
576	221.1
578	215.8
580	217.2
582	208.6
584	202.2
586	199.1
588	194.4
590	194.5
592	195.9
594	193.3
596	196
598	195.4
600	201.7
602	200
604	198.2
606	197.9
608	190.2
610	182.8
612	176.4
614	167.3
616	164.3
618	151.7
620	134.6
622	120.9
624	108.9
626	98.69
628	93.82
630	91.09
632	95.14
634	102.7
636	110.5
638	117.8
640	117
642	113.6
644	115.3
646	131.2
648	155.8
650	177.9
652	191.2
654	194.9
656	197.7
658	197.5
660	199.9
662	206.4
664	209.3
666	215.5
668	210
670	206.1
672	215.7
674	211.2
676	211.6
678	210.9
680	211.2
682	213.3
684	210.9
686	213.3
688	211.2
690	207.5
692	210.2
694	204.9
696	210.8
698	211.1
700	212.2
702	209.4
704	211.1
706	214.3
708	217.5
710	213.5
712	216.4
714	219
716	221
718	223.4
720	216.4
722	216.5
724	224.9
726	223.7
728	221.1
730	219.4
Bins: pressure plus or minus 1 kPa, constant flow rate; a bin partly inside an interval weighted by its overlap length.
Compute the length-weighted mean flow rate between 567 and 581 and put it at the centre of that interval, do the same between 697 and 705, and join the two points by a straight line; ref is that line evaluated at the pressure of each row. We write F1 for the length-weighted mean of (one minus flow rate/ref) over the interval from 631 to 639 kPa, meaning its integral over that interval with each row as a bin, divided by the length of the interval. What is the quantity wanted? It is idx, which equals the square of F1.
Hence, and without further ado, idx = 0.262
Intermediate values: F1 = 0.51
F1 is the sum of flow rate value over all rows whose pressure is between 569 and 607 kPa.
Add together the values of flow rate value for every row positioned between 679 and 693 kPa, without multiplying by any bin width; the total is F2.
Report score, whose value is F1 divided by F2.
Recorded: 2.7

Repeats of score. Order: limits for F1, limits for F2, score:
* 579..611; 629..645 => 3.7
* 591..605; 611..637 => 0.9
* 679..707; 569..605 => 0.8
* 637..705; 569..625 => 1.2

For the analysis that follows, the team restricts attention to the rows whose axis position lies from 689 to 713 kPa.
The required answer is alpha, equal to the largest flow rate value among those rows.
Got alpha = 217.5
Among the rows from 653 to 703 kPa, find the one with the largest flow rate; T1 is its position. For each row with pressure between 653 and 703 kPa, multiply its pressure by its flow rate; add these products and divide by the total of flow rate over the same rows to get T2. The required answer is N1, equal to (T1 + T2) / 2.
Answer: 675.1 kPa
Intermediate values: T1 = 672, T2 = 678.2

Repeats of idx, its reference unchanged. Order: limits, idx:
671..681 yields 0.000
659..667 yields 0.001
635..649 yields 0.188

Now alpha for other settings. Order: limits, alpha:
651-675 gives 215.7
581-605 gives 208.6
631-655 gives 194.9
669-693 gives 215.7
